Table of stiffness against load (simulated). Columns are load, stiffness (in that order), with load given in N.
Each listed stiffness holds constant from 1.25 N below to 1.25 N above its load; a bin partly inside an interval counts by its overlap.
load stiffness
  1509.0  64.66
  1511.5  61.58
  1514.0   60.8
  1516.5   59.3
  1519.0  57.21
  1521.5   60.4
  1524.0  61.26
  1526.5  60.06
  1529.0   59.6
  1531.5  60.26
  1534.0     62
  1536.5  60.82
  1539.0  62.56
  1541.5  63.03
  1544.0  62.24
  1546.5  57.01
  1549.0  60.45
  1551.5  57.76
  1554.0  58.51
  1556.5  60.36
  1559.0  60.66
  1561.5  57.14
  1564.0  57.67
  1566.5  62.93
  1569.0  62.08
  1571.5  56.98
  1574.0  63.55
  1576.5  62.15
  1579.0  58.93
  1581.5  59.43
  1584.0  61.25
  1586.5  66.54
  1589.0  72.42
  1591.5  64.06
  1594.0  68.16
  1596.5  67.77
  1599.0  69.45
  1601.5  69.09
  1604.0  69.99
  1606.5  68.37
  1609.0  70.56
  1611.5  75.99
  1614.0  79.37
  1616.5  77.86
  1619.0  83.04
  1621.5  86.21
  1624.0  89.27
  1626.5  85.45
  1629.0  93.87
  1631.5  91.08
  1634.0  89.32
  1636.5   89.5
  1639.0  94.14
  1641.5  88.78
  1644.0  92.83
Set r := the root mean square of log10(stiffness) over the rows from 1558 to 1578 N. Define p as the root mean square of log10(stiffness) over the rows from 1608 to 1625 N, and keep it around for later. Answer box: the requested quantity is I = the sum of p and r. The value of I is 3.68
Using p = 1.90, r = 1.78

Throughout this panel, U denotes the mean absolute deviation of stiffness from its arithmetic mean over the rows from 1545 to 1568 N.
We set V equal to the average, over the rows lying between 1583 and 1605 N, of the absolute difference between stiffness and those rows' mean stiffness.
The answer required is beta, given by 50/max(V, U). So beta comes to 20.3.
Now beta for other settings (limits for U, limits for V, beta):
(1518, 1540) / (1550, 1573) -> 26.0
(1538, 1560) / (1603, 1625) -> 8.5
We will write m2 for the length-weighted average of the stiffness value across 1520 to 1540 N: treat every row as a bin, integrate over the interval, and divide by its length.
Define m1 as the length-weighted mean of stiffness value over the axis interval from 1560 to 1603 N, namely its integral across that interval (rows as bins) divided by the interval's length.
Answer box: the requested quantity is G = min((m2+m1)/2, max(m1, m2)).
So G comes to 62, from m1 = 63.5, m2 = 60.8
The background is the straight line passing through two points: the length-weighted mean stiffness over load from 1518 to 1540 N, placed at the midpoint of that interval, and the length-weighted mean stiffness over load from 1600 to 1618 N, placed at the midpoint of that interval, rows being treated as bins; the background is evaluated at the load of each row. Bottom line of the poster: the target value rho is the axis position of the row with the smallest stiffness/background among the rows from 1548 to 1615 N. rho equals 1571.5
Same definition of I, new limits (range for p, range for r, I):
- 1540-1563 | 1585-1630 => 3.65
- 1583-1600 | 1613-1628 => 3.75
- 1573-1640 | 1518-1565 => 3.65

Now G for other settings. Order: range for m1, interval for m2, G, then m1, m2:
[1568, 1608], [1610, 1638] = 75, 65.1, 85.5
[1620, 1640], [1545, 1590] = 75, 89.7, 60.8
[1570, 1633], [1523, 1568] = 66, 72.5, 60.2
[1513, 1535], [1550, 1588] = 60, 60.1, 60.5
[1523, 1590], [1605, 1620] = 68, 61.0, 75.6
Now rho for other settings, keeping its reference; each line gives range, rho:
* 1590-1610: 1591.5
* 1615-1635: 1616.5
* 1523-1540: 1529.0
